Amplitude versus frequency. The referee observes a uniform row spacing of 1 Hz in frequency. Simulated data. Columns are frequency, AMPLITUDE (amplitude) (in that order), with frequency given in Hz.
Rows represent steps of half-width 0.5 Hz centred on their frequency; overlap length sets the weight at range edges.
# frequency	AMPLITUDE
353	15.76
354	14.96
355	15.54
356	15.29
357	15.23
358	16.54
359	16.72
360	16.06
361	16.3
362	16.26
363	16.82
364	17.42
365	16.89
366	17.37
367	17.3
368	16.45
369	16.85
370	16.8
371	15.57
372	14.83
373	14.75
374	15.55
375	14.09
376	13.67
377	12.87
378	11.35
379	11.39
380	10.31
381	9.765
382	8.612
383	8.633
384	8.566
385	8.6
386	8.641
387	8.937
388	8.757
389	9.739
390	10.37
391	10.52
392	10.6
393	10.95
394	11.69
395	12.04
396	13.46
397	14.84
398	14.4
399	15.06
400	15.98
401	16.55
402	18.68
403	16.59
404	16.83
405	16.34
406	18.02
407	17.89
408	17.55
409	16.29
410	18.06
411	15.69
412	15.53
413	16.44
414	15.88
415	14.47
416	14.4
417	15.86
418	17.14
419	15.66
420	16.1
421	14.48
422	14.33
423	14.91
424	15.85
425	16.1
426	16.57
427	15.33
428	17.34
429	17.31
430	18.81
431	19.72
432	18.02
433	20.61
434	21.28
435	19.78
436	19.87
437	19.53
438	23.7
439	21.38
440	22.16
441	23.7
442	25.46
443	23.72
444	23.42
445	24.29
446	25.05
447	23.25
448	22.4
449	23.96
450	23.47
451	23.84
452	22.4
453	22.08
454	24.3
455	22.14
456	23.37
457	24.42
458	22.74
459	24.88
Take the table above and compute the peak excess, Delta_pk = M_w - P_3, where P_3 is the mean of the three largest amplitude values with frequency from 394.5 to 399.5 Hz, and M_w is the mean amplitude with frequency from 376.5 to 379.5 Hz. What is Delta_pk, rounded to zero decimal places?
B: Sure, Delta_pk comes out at -3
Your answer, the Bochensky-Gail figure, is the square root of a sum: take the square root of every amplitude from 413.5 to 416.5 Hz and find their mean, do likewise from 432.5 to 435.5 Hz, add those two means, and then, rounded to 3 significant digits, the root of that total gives 2.90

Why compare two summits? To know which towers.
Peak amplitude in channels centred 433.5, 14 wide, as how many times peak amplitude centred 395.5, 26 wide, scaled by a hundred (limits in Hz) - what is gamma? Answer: 127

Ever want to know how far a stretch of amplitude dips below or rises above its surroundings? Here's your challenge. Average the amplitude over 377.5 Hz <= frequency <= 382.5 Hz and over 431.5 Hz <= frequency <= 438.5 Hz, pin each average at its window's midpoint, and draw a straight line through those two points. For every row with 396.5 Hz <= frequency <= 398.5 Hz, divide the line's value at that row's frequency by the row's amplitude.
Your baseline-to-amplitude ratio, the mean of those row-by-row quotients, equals 0.92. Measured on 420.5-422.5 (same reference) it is 1.24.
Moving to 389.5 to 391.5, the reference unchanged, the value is 1.17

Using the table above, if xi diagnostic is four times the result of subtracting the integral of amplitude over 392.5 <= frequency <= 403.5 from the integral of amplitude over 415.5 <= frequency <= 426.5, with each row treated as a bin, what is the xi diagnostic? 45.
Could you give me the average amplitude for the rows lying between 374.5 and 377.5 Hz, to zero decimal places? 14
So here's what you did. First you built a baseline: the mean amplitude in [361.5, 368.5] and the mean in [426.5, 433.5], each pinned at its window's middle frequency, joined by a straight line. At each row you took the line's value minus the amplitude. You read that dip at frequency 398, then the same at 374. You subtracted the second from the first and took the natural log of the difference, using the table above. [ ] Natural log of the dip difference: 0.5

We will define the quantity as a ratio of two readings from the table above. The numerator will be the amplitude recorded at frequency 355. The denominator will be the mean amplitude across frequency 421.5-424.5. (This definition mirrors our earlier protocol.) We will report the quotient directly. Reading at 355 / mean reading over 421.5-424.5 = 1.0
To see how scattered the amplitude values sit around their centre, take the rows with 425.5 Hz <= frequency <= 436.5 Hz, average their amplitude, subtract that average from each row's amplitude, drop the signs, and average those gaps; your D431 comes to 1.5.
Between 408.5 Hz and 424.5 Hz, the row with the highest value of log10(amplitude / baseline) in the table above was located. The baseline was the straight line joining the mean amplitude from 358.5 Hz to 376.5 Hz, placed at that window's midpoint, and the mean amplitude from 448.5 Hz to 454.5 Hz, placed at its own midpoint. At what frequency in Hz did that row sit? 410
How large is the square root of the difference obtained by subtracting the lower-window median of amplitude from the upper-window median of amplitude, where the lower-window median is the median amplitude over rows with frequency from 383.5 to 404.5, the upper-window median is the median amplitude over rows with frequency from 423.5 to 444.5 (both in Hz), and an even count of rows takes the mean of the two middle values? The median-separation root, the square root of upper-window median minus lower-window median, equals 2.84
